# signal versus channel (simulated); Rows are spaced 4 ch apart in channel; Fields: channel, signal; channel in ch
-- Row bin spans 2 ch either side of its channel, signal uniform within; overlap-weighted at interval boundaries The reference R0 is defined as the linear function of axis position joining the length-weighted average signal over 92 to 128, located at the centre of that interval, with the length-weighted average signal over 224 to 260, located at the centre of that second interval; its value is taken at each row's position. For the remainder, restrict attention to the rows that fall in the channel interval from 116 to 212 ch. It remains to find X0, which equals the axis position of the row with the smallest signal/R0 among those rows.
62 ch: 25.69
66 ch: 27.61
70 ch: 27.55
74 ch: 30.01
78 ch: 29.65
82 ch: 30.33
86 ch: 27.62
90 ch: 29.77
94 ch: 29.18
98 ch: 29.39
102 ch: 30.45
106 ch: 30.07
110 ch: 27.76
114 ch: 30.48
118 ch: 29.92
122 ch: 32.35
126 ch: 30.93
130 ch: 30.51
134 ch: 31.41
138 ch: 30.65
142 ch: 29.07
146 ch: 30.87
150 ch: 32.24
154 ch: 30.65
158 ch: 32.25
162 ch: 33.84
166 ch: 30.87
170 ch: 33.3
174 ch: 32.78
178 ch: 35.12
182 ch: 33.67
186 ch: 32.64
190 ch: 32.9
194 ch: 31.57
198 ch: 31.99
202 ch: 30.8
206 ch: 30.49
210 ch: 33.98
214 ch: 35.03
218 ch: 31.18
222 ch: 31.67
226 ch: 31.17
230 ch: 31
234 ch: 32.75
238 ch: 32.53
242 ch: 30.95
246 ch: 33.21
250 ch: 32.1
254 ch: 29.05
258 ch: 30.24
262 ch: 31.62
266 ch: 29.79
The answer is 142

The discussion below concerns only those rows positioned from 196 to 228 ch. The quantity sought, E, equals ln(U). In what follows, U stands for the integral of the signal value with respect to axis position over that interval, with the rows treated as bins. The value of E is 6.93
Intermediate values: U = 1025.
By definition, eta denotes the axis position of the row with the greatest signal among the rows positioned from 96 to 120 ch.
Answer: 114 ch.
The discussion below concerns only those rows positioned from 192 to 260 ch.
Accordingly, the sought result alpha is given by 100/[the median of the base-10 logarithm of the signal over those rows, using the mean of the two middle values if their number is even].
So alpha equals 66.7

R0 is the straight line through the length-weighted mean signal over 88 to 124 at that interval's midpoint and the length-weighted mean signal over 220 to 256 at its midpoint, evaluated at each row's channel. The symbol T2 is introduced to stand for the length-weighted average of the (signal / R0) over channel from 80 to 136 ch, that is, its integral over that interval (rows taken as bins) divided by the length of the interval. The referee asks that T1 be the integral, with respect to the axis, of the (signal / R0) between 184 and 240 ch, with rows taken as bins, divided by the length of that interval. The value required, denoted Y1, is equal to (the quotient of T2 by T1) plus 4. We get 4.98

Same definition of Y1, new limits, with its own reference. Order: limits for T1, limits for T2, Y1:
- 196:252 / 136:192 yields 5.03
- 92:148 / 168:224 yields 5.05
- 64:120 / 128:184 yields 5.06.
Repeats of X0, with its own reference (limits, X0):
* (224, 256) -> 254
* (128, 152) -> 142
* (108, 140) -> 110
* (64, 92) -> 86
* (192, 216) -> 206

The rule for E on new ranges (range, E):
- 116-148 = 6.89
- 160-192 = 6.97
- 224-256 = 6.92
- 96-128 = 6.87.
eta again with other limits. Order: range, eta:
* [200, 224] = 214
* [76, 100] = 82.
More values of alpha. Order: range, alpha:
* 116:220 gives 66.6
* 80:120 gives 67.8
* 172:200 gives 66.0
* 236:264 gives 66.7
